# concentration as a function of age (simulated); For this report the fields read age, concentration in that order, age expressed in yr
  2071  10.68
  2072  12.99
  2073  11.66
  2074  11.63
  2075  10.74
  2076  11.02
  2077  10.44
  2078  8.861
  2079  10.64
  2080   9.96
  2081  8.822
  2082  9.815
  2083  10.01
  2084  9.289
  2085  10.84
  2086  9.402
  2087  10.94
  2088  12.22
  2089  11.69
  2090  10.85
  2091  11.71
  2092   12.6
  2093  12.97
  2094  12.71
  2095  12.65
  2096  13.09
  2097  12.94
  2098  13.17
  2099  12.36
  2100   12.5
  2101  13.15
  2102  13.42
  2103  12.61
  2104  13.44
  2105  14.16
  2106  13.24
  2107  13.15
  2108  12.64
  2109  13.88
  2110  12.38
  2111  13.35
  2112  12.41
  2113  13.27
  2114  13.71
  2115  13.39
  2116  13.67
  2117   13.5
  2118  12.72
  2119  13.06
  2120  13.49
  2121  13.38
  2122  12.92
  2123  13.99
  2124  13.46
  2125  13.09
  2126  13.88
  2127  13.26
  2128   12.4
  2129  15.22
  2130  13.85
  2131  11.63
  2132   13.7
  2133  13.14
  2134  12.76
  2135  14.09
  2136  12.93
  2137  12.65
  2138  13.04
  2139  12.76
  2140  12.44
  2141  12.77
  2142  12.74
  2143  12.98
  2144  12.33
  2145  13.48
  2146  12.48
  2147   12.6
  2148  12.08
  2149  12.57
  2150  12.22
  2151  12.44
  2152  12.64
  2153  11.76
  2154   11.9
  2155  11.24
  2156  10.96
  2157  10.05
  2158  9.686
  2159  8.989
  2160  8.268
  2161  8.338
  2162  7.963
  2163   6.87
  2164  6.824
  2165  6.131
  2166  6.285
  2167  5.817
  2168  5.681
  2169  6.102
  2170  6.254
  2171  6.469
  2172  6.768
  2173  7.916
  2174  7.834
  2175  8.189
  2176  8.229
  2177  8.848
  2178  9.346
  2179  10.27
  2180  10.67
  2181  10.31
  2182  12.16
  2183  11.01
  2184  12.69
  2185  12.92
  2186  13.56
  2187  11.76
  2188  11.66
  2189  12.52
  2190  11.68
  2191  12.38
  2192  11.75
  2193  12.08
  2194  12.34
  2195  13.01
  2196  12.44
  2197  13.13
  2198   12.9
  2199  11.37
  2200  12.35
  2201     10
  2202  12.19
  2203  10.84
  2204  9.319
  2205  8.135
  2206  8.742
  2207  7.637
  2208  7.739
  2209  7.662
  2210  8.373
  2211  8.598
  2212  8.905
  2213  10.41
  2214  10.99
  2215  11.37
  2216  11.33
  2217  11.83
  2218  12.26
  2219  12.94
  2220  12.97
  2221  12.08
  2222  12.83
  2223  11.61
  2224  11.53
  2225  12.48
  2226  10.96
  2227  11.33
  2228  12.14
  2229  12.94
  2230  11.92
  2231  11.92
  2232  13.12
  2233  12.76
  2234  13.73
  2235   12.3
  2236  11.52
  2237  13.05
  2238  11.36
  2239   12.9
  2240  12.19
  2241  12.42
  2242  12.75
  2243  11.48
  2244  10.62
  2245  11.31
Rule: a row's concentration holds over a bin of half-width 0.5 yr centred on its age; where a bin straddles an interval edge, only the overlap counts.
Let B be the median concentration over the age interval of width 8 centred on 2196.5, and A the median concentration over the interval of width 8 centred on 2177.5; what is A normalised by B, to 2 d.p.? 0.73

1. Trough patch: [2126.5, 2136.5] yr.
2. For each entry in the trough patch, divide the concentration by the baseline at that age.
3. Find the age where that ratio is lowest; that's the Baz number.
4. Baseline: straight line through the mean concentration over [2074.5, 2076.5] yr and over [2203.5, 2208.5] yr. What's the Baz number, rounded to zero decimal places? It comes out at 2131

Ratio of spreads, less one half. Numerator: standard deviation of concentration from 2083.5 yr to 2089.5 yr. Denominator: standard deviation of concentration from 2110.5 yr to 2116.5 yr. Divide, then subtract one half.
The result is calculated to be 2.0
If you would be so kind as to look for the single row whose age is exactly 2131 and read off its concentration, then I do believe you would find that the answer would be 11.63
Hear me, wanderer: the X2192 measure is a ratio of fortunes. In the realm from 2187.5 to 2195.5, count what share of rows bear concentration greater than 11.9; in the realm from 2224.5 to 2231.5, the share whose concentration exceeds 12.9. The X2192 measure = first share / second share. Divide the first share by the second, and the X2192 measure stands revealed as 4.4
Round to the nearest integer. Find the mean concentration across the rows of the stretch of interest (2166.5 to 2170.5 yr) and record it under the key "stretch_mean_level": 6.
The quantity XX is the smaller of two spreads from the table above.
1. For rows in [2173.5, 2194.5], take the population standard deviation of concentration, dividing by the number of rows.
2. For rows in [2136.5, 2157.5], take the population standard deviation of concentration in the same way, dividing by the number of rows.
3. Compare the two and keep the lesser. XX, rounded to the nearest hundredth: 0.76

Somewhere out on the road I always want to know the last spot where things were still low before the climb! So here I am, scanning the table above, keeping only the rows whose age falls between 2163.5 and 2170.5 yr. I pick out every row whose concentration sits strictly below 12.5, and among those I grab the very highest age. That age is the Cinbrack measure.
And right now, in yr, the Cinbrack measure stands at 2170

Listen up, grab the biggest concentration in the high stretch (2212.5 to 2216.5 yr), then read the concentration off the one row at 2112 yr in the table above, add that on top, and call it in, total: 23.8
